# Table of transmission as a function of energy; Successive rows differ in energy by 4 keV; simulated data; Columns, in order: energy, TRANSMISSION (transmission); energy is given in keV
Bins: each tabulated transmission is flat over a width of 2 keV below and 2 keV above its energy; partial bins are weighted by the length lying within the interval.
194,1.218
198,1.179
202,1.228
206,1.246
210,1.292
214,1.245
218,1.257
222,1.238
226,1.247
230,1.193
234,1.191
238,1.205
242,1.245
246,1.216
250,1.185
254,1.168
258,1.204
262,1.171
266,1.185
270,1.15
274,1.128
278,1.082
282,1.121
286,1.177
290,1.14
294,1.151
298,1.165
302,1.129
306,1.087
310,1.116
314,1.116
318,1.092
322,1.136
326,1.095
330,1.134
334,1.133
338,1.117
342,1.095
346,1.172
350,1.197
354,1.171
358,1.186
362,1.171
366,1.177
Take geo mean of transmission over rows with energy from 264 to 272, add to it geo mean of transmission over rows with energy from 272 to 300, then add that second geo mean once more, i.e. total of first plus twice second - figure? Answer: 3.44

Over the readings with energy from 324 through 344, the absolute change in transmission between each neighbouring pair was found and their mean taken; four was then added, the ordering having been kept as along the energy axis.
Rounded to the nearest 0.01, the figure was 4.02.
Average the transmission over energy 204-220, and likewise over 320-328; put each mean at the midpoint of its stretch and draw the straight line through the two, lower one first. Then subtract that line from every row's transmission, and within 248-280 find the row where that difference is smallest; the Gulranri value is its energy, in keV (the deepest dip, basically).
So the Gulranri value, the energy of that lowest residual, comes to 278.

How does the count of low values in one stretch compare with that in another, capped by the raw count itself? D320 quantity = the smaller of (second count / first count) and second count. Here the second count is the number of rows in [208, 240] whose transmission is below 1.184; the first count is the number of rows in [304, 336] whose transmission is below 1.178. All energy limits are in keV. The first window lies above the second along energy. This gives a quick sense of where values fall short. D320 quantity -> 0.00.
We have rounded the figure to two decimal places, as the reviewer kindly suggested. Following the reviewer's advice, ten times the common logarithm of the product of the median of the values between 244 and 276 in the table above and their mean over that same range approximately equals 1.42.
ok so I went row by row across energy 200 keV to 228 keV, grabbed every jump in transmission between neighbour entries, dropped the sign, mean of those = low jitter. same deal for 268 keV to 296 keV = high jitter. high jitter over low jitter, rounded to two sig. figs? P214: 1.4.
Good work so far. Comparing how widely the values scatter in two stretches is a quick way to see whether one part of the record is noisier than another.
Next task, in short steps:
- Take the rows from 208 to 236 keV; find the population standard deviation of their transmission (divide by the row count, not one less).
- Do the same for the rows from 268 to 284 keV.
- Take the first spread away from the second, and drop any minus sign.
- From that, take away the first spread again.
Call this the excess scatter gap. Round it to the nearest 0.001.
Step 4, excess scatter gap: -0.025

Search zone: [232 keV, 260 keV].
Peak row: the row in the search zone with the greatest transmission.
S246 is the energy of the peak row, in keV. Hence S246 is 242 keV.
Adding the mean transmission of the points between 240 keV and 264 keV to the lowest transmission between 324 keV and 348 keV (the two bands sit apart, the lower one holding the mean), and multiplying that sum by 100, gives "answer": 229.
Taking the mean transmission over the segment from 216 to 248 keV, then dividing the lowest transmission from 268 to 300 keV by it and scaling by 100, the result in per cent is 88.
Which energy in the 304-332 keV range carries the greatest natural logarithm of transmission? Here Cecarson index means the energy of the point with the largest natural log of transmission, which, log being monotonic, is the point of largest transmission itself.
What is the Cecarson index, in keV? 322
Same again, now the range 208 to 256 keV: 210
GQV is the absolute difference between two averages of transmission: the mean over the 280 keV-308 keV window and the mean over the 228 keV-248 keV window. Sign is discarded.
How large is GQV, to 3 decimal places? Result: 0.071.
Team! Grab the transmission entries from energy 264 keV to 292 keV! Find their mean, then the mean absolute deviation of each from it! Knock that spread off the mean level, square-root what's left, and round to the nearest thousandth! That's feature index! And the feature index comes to 1.056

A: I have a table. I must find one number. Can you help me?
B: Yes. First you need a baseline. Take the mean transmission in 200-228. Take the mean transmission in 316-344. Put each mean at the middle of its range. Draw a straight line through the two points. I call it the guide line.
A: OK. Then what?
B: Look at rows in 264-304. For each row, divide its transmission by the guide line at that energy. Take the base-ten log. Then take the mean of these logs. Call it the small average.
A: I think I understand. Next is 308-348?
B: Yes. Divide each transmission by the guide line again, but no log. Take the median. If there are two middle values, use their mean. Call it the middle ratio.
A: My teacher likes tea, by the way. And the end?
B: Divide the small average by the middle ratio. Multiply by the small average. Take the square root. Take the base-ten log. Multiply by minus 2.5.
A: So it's 5.0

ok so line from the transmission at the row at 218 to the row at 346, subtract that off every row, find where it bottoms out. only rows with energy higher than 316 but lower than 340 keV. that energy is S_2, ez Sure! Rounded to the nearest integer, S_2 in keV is 318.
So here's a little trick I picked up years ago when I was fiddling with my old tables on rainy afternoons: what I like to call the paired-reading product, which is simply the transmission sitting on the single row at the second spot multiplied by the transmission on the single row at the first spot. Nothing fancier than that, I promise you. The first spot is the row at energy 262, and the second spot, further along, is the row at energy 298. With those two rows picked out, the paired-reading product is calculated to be 1.364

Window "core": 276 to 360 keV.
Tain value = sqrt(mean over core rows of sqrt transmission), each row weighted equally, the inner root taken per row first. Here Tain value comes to 1.03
